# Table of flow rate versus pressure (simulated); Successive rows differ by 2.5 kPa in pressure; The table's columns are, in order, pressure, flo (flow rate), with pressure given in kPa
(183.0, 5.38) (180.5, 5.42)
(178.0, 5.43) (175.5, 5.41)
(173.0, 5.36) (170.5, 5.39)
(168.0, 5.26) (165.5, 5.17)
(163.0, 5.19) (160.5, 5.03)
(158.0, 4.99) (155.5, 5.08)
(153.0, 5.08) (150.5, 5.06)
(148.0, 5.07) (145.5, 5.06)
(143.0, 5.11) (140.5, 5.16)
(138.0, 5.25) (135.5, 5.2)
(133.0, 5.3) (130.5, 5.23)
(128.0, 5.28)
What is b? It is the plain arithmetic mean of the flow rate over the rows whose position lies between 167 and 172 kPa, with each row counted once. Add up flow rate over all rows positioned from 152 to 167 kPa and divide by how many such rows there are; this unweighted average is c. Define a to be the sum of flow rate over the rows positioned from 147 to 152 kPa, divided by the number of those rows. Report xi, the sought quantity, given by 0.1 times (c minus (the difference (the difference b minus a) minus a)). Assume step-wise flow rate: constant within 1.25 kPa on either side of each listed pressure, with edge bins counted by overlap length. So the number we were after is 0.99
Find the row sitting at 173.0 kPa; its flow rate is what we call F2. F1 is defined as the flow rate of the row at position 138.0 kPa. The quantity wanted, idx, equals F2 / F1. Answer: 1.02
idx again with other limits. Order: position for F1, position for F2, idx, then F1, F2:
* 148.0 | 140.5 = 1.02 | 5.07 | 5.16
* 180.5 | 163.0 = 0.96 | 5.42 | 5.19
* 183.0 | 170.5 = 1.00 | 5.38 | 5.39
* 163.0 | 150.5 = 0.97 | 5.19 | 5.06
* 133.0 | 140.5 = 0.97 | 5.3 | 5.16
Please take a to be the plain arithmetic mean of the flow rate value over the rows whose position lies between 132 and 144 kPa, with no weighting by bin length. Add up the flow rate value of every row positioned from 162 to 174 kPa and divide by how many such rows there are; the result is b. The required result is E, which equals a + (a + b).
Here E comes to 15.7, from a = 5.204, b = 5.27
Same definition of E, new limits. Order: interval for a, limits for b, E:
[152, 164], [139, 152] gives 15.2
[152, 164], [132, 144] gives 15.4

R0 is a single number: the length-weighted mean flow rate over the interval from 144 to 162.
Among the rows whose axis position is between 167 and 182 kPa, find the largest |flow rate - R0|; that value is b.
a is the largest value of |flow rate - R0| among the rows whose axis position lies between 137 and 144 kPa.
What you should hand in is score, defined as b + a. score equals 0.57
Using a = 0.19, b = 0.37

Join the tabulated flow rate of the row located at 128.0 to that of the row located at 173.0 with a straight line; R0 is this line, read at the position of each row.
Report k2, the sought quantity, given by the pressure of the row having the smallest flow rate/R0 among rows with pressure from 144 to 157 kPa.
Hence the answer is 150.5 kPa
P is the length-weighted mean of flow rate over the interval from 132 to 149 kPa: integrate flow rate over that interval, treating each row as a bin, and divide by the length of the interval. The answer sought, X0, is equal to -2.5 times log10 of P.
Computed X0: -1.78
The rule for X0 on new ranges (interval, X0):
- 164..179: -1.82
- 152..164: -1.76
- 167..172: -1.82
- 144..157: -1.76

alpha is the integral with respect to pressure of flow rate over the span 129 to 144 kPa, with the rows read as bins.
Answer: 78.2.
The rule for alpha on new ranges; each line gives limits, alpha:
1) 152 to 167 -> 76.4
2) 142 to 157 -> 76.1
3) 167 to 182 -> 80.7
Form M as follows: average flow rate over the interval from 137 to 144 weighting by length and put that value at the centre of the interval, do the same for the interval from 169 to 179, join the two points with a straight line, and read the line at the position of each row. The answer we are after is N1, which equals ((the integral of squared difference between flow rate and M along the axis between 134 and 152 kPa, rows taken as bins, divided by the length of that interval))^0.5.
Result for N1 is 0.12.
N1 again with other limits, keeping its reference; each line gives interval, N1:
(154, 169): 0.21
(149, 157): 0.19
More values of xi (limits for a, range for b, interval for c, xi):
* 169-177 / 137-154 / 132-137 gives 1.09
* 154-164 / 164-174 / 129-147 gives 1.00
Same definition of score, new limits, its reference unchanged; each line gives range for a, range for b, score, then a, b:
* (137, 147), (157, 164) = 0.33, 0.19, 0.13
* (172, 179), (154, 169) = 0.58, 0.37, 0.20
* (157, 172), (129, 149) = 0.58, 0.33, 0.24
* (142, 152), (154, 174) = 0.39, 0.05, 0.33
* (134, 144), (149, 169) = 0.40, 0.19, 0.20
